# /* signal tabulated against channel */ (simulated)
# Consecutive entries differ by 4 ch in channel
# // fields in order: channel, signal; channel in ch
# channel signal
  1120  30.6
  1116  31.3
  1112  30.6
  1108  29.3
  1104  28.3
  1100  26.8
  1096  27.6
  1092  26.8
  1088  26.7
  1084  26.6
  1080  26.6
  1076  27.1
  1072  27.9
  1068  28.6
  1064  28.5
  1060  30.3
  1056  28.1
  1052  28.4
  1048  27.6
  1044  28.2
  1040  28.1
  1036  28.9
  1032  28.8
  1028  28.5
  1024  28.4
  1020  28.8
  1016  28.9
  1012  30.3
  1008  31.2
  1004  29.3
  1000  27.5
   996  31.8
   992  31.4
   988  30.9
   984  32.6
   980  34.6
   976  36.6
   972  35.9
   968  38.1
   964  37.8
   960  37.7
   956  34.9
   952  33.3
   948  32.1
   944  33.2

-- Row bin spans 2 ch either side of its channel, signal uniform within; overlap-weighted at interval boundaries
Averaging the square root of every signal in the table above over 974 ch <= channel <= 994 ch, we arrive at 5.76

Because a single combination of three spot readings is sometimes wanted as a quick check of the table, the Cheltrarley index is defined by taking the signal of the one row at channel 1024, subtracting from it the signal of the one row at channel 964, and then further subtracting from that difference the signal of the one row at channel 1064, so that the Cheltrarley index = -38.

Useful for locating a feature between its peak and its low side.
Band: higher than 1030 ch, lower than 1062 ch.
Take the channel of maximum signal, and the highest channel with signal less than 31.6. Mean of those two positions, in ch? 1060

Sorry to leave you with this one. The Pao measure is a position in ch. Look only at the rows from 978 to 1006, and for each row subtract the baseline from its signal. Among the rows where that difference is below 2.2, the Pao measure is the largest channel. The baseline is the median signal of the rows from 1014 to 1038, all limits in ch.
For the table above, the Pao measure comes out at 1004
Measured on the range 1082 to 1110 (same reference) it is 1108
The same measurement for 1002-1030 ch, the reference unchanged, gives 1028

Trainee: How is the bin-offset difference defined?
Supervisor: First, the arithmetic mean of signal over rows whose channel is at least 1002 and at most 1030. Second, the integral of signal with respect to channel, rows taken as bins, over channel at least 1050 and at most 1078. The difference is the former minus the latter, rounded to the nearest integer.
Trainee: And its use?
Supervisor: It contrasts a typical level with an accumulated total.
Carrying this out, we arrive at -766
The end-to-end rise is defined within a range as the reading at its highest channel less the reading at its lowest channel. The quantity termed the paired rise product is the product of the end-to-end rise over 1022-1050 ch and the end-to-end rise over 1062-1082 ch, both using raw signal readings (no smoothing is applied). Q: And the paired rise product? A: 1.5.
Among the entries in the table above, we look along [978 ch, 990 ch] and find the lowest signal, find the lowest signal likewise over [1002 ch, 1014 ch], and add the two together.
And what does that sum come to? 60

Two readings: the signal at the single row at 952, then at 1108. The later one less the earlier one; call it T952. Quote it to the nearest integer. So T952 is -4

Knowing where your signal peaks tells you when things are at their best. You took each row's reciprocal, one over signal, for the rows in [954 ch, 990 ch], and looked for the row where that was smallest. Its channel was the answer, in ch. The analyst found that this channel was 968 ch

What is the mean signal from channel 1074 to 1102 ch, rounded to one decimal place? 26.9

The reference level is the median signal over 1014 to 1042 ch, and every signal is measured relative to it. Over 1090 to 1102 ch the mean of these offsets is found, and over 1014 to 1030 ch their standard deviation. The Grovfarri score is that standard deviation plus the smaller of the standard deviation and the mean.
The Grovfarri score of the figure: -1.5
